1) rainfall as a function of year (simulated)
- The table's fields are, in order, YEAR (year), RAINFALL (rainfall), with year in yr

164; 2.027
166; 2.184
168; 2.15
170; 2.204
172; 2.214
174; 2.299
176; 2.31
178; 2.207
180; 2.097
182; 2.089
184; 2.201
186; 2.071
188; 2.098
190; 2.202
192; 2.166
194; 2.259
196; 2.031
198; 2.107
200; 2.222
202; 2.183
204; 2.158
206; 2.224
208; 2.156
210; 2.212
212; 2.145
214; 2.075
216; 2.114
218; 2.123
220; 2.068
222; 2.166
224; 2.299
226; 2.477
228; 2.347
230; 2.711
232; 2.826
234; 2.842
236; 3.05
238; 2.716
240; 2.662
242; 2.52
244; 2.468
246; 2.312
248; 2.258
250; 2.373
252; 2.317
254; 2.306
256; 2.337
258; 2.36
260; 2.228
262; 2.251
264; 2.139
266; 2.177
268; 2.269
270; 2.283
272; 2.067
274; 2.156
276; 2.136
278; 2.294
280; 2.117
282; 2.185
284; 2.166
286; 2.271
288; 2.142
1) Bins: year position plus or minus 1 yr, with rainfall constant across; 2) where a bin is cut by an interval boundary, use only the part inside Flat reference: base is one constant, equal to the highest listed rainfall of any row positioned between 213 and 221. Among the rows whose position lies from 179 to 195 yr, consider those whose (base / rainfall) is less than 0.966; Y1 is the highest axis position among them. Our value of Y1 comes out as 194 yr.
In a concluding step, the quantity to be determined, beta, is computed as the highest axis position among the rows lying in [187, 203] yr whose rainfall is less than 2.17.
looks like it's 198 yr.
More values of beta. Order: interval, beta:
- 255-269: 264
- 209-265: 264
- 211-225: 222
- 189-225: 222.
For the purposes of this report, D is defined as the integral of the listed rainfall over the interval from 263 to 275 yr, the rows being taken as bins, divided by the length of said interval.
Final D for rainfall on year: 2.18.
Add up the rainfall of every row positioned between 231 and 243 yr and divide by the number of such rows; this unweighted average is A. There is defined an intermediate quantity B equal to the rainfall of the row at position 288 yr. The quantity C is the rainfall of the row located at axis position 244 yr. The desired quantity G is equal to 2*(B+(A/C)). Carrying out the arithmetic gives 6.5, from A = 2.77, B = 2.142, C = 2.468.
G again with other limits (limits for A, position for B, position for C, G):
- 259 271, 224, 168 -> 6.7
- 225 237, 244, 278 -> 7.3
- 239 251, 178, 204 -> 6.7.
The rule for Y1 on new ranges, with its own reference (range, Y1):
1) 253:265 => 262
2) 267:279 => 278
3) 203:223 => 210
